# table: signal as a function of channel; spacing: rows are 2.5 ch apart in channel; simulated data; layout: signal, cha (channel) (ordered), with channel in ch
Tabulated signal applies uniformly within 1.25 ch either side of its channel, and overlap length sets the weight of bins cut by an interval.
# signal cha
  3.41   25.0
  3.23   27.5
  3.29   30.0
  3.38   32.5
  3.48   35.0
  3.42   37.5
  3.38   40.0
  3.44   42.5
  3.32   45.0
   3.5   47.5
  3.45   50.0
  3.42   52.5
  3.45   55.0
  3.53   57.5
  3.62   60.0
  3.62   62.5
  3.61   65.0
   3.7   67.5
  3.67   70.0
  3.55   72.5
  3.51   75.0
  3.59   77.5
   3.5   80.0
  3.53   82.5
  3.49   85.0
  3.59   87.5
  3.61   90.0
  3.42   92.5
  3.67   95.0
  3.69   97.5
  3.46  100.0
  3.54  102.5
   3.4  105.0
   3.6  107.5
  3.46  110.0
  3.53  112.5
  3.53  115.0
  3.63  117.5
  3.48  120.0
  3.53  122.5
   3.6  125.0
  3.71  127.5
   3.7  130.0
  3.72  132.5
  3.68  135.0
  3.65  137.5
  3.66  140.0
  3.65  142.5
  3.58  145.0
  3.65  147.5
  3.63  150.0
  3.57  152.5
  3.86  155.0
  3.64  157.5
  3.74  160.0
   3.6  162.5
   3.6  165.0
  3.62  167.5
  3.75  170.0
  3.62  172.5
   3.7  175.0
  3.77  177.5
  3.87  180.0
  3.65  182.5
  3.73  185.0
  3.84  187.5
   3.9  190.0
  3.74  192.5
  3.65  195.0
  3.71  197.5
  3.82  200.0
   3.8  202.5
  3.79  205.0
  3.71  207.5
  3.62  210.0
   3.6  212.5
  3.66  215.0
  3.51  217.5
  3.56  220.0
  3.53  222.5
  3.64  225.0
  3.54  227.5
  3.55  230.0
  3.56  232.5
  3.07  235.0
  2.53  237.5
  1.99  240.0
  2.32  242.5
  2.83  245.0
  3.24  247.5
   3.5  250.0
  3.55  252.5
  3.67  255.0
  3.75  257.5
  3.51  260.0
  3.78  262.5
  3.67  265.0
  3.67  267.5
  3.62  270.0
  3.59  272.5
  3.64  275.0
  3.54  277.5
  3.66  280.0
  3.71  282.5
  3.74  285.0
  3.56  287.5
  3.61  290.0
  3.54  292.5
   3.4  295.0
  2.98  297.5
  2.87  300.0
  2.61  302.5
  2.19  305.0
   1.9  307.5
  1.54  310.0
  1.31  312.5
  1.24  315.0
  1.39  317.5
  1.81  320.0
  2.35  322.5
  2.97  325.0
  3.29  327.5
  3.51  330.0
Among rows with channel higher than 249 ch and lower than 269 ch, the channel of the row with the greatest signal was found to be 262.5 ch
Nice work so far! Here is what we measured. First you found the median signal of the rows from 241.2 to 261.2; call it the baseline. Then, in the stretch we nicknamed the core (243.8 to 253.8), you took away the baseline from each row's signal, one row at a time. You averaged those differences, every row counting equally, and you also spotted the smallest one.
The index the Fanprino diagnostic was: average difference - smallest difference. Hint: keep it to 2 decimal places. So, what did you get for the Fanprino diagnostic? 0.45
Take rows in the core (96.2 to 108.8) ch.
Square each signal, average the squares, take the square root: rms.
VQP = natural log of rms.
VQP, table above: 1.26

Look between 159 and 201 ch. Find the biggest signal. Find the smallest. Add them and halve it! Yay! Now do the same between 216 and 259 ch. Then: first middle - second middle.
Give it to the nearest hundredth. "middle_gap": 0.88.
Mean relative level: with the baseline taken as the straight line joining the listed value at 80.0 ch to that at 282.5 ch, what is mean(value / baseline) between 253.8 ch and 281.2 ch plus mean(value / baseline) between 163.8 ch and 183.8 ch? 2.01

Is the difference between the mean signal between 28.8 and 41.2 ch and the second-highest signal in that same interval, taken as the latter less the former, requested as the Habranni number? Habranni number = 0.030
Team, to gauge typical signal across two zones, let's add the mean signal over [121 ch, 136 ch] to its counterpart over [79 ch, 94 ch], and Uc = 7.18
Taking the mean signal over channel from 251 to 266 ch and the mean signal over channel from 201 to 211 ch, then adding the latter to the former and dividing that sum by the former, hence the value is 2.02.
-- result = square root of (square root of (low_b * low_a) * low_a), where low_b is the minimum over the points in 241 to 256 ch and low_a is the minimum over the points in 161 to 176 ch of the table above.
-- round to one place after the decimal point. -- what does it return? 3.2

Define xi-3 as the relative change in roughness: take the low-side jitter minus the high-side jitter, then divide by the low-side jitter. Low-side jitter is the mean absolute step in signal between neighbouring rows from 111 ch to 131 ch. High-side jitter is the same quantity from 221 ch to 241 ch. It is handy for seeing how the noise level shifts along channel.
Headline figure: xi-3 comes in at -2.7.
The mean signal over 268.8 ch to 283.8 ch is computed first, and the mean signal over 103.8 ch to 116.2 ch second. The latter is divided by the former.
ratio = 0.97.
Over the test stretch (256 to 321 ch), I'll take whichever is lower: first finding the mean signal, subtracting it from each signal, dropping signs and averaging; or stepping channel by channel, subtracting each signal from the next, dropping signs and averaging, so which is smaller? 0.17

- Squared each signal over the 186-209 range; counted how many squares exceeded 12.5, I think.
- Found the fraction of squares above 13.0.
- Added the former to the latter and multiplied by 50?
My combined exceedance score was 500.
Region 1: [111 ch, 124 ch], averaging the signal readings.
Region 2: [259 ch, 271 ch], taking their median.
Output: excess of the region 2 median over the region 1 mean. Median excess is 0.13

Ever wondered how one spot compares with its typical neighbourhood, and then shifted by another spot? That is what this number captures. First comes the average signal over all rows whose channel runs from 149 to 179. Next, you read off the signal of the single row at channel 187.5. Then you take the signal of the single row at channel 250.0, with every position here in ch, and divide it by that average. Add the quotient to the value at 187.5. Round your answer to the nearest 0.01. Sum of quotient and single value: 4.79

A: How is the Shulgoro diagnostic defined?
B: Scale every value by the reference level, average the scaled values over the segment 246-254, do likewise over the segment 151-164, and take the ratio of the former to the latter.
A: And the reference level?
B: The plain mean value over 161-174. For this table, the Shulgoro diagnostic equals 0.93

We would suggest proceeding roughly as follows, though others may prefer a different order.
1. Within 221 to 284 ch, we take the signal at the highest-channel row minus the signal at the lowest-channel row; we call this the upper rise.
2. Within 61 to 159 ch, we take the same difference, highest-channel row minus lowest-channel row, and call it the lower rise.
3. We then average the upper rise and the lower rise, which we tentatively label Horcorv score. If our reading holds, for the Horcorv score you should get 0.10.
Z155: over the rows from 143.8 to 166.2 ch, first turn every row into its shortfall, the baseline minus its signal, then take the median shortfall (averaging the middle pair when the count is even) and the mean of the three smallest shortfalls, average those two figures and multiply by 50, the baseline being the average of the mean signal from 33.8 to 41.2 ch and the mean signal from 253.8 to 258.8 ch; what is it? -6.1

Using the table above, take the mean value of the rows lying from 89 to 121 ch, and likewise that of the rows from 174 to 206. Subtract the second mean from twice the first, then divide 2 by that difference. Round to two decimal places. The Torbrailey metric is 0.60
